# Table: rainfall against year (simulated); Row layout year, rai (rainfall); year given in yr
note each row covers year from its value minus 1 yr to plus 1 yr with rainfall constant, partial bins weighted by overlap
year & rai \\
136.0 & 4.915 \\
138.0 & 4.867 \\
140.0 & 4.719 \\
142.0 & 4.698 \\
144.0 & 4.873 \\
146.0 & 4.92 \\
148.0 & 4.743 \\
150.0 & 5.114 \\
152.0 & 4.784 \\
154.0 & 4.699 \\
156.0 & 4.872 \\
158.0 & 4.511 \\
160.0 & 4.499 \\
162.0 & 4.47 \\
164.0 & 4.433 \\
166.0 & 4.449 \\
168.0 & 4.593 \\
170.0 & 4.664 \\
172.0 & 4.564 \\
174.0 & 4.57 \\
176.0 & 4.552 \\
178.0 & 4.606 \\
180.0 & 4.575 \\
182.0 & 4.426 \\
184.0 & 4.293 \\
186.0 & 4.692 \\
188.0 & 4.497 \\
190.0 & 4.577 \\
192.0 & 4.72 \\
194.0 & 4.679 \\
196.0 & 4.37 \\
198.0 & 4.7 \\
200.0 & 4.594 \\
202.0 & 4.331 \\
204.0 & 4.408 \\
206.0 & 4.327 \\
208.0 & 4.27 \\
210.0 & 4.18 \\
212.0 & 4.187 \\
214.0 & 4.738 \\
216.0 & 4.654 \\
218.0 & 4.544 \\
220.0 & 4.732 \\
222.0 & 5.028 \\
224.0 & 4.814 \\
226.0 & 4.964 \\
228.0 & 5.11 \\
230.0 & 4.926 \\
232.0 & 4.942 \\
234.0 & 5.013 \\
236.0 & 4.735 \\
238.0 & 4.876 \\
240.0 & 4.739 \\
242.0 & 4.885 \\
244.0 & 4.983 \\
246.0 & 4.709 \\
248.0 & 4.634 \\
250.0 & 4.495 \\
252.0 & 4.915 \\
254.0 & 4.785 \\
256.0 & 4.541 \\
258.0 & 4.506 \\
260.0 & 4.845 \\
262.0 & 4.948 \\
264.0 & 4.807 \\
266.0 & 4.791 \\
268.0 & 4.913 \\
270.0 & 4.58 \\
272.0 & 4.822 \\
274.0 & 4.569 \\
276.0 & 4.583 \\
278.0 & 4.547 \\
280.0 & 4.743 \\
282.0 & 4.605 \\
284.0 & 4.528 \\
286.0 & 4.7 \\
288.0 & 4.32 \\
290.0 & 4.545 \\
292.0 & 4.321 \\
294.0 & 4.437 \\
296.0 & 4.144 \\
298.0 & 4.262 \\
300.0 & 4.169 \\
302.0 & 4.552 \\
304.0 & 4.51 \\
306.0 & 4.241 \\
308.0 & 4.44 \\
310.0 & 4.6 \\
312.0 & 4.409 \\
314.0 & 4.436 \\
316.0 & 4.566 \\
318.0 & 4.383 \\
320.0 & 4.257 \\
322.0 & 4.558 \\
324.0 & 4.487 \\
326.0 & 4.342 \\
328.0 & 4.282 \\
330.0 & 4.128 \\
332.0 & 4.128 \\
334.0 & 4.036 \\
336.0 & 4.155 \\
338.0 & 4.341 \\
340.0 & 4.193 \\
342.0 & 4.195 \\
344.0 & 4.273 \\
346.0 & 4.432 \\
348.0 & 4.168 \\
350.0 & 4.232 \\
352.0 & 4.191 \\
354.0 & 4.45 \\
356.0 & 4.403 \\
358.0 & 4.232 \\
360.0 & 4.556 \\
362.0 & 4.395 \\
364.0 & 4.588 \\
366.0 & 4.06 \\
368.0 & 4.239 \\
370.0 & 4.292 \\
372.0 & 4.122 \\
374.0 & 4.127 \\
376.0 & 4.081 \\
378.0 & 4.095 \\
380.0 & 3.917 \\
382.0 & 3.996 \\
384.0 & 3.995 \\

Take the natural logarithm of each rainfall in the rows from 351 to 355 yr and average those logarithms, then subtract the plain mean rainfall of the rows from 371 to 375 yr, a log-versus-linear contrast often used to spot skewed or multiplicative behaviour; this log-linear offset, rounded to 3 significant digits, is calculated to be -2.66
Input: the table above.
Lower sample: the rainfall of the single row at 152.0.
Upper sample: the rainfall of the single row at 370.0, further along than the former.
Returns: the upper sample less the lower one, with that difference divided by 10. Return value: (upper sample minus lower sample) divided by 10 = -0.049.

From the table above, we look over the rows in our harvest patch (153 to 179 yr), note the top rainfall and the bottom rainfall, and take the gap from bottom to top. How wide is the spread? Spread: 0.439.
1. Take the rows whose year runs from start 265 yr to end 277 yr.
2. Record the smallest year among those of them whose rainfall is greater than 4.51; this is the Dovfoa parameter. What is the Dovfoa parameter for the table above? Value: 266.0 yr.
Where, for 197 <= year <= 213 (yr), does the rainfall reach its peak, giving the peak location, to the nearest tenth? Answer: 198.0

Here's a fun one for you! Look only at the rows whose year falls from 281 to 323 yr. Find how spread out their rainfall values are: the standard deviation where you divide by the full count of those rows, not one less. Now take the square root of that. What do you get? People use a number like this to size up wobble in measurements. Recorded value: 0.39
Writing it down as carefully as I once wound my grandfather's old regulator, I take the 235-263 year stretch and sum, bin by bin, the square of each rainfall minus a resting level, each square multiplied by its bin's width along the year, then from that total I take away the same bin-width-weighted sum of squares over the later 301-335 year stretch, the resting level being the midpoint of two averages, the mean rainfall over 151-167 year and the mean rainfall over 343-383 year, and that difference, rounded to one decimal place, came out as 2.9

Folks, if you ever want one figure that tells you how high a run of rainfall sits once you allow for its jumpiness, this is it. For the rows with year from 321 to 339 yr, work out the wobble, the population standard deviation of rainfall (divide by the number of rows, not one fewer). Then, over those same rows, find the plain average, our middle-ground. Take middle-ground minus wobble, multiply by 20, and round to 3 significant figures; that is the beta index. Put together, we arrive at 82.1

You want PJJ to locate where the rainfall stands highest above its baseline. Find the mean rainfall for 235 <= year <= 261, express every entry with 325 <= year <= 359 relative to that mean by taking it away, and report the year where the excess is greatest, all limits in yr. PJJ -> 354.0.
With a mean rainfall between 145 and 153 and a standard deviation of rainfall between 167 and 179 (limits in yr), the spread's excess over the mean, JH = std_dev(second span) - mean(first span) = -4.85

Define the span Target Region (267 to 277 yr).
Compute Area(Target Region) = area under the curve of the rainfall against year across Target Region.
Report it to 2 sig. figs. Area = 47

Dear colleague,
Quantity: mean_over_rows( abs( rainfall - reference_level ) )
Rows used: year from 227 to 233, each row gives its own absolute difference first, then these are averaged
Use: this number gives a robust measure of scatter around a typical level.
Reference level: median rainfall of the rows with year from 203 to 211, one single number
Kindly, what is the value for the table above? 0.69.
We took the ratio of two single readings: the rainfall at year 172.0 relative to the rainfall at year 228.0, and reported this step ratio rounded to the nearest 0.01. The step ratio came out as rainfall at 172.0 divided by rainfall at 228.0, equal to 0.89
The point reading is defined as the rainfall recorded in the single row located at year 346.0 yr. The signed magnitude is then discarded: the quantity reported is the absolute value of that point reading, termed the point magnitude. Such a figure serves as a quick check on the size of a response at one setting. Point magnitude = 4.4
